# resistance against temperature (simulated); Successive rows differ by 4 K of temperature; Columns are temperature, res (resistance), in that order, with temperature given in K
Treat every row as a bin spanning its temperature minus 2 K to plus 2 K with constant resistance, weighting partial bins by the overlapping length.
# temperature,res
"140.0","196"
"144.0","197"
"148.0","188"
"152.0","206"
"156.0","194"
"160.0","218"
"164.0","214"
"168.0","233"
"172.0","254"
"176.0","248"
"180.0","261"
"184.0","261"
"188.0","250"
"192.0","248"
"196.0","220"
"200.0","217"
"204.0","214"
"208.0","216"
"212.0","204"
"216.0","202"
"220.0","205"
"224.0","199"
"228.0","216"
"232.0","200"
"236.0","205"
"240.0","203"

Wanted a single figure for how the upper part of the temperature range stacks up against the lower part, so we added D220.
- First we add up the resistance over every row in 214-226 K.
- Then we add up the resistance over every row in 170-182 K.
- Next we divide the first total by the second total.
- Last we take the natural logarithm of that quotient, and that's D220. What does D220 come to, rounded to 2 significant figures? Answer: -0.23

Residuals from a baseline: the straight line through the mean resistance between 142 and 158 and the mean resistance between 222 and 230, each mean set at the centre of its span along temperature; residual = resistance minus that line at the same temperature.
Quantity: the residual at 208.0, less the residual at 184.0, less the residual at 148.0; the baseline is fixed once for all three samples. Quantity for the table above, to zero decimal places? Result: -41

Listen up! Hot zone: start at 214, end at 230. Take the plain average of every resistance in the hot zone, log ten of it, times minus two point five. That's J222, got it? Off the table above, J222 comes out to -5.78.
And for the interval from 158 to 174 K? -5.90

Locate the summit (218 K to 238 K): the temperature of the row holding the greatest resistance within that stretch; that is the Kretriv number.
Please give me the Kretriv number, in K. 228.0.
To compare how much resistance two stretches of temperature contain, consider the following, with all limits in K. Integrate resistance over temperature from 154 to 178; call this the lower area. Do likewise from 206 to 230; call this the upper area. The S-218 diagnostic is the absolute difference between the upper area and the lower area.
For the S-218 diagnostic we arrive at 476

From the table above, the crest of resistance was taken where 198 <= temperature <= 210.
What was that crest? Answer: 217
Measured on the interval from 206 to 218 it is 216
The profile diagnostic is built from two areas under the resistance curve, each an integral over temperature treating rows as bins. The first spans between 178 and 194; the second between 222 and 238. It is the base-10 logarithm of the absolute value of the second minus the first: 2.90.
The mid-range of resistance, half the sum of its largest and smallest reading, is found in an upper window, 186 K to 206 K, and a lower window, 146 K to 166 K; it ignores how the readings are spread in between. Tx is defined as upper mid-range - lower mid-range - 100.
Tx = -71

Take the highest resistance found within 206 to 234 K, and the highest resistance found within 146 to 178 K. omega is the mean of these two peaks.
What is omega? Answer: 235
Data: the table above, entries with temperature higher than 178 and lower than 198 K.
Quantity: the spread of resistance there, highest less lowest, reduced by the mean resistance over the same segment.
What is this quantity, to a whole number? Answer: -207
